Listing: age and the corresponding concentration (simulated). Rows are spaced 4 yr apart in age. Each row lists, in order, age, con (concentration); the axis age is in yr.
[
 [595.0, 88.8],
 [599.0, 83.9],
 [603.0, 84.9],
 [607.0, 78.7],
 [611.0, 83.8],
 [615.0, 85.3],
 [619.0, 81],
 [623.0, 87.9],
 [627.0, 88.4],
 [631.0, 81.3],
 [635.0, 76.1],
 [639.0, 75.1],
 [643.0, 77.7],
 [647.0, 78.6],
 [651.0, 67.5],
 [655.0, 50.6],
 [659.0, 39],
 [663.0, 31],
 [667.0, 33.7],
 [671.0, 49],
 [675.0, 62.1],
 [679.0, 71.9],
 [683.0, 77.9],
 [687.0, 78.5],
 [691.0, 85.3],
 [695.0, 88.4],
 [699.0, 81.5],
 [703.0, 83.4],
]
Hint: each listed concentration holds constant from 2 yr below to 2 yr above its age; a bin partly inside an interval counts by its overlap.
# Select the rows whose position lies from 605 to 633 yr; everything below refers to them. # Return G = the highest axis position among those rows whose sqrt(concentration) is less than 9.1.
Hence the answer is 631.0 yr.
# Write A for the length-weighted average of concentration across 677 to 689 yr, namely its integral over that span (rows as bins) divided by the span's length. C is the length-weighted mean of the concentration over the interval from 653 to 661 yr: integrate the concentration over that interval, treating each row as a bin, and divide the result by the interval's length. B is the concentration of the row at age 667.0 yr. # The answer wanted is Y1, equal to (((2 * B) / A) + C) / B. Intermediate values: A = 76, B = 33.7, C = 45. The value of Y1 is 1.36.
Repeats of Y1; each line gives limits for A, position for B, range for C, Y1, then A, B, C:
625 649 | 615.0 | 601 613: 0.99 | 80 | 85.3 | 82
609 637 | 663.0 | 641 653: 2.43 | 83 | 31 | 75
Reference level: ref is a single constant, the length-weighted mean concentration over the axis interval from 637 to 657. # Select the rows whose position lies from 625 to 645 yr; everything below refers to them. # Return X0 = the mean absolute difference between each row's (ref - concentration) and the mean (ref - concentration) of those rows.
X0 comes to 4.1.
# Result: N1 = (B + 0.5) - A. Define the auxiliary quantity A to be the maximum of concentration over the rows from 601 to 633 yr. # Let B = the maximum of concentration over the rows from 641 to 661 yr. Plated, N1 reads -9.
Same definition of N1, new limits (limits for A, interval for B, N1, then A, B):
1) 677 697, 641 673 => -9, 88.4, 78.6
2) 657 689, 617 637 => 10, 78.5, 88.4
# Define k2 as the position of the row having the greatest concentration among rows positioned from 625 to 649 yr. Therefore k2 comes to 627.0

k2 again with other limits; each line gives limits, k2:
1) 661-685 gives 683.0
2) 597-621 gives 615.0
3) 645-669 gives 647.0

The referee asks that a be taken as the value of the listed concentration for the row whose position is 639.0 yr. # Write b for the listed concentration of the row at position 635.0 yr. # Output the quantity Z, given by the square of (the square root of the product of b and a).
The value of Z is 5715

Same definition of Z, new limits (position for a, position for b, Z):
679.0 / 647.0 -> 5651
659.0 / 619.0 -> 3159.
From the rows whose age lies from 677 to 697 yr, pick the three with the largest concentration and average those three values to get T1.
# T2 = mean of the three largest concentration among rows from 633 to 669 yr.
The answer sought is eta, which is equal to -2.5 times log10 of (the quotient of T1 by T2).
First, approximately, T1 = 84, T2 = 77.5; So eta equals -0.09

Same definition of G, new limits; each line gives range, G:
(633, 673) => 671.0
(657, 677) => 675.0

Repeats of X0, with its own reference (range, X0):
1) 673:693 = 6.5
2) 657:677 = 10.1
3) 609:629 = 2.3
